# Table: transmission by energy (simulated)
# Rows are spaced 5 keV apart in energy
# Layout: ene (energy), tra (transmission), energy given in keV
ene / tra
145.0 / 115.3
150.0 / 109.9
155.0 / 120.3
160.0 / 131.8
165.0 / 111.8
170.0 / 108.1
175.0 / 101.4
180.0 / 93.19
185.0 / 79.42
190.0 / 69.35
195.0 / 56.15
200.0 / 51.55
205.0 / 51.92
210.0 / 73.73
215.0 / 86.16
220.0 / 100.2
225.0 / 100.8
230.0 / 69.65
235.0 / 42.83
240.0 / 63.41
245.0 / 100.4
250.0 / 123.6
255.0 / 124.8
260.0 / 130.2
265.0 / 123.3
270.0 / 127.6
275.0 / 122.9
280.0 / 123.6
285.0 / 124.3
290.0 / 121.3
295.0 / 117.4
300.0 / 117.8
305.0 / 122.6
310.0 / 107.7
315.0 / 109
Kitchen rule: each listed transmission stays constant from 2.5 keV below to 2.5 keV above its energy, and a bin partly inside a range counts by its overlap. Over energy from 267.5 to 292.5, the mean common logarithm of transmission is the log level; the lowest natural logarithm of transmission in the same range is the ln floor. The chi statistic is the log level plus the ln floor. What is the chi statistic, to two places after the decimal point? 6.89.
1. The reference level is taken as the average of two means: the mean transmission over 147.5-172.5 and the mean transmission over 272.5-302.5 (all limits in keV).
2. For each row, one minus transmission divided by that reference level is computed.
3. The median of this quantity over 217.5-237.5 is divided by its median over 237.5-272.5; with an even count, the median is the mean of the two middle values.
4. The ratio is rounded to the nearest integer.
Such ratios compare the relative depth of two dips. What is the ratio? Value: -7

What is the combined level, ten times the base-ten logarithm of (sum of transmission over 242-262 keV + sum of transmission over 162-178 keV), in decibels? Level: 29.0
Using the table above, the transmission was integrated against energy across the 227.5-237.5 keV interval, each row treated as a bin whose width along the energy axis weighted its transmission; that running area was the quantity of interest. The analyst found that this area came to 562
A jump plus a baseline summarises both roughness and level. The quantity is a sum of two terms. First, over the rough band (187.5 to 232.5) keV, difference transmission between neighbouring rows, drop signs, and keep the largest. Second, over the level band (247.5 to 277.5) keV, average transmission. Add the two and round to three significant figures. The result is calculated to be 157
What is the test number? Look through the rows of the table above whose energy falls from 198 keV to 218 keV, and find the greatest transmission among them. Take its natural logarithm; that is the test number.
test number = 4.46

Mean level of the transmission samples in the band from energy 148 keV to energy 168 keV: 118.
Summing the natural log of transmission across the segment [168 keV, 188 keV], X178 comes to 18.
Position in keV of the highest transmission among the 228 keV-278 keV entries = 260.0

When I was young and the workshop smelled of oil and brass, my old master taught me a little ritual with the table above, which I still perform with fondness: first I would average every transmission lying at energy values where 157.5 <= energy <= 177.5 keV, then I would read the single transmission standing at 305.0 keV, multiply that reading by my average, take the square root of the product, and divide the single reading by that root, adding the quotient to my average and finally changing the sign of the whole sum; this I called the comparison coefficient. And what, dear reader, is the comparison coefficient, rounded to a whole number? -114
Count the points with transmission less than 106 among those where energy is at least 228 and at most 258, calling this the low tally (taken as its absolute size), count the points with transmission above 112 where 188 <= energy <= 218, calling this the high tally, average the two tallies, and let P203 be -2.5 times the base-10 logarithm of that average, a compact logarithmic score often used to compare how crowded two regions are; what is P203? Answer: -0.8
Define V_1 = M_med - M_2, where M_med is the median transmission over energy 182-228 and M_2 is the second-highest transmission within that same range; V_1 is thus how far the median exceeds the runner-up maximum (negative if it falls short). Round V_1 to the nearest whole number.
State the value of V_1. -26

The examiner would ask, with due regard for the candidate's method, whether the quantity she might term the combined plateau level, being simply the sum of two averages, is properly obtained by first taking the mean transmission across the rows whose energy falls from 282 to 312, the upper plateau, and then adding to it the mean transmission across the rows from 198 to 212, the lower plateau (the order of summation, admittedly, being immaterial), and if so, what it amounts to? 178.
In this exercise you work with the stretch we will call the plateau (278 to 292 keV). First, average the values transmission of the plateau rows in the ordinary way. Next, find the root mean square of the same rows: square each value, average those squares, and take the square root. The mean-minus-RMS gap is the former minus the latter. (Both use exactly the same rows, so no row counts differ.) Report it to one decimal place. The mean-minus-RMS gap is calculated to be 0.0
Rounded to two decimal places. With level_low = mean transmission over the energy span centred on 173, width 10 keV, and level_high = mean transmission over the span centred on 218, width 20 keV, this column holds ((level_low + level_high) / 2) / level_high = 1.08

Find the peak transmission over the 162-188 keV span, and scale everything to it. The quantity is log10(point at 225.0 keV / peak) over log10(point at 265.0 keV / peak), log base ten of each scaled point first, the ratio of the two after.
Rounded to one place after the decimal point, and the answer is -1.1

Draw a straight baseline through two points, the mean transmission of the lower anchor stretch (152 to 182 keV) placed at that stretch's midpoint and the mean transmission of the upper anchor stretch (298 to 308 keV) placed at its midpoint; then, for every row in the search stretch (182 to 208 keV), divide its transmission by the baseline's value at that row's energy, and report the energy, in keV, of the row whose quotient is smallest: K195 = 200.0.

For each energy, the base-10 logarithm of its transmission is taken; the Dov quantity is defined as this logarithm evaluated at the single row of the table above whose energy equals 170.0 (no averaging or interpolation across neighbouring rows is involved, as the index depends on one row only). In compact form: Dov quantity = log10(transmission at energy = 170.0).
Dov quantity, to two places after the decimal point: 2.03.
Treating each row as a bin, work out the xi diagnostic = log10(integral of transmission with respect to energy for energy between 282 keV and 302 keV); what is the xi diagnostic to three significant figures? 3.38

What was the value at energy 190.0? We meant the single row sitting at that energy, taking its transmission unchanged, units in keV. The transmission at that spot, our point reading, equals 69.35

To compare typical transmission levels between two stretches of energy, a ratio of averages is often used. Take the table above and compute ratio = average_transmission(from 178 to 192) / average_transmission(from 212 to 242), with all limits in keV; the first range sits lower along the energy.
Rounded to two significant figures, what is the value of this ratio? 1.0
